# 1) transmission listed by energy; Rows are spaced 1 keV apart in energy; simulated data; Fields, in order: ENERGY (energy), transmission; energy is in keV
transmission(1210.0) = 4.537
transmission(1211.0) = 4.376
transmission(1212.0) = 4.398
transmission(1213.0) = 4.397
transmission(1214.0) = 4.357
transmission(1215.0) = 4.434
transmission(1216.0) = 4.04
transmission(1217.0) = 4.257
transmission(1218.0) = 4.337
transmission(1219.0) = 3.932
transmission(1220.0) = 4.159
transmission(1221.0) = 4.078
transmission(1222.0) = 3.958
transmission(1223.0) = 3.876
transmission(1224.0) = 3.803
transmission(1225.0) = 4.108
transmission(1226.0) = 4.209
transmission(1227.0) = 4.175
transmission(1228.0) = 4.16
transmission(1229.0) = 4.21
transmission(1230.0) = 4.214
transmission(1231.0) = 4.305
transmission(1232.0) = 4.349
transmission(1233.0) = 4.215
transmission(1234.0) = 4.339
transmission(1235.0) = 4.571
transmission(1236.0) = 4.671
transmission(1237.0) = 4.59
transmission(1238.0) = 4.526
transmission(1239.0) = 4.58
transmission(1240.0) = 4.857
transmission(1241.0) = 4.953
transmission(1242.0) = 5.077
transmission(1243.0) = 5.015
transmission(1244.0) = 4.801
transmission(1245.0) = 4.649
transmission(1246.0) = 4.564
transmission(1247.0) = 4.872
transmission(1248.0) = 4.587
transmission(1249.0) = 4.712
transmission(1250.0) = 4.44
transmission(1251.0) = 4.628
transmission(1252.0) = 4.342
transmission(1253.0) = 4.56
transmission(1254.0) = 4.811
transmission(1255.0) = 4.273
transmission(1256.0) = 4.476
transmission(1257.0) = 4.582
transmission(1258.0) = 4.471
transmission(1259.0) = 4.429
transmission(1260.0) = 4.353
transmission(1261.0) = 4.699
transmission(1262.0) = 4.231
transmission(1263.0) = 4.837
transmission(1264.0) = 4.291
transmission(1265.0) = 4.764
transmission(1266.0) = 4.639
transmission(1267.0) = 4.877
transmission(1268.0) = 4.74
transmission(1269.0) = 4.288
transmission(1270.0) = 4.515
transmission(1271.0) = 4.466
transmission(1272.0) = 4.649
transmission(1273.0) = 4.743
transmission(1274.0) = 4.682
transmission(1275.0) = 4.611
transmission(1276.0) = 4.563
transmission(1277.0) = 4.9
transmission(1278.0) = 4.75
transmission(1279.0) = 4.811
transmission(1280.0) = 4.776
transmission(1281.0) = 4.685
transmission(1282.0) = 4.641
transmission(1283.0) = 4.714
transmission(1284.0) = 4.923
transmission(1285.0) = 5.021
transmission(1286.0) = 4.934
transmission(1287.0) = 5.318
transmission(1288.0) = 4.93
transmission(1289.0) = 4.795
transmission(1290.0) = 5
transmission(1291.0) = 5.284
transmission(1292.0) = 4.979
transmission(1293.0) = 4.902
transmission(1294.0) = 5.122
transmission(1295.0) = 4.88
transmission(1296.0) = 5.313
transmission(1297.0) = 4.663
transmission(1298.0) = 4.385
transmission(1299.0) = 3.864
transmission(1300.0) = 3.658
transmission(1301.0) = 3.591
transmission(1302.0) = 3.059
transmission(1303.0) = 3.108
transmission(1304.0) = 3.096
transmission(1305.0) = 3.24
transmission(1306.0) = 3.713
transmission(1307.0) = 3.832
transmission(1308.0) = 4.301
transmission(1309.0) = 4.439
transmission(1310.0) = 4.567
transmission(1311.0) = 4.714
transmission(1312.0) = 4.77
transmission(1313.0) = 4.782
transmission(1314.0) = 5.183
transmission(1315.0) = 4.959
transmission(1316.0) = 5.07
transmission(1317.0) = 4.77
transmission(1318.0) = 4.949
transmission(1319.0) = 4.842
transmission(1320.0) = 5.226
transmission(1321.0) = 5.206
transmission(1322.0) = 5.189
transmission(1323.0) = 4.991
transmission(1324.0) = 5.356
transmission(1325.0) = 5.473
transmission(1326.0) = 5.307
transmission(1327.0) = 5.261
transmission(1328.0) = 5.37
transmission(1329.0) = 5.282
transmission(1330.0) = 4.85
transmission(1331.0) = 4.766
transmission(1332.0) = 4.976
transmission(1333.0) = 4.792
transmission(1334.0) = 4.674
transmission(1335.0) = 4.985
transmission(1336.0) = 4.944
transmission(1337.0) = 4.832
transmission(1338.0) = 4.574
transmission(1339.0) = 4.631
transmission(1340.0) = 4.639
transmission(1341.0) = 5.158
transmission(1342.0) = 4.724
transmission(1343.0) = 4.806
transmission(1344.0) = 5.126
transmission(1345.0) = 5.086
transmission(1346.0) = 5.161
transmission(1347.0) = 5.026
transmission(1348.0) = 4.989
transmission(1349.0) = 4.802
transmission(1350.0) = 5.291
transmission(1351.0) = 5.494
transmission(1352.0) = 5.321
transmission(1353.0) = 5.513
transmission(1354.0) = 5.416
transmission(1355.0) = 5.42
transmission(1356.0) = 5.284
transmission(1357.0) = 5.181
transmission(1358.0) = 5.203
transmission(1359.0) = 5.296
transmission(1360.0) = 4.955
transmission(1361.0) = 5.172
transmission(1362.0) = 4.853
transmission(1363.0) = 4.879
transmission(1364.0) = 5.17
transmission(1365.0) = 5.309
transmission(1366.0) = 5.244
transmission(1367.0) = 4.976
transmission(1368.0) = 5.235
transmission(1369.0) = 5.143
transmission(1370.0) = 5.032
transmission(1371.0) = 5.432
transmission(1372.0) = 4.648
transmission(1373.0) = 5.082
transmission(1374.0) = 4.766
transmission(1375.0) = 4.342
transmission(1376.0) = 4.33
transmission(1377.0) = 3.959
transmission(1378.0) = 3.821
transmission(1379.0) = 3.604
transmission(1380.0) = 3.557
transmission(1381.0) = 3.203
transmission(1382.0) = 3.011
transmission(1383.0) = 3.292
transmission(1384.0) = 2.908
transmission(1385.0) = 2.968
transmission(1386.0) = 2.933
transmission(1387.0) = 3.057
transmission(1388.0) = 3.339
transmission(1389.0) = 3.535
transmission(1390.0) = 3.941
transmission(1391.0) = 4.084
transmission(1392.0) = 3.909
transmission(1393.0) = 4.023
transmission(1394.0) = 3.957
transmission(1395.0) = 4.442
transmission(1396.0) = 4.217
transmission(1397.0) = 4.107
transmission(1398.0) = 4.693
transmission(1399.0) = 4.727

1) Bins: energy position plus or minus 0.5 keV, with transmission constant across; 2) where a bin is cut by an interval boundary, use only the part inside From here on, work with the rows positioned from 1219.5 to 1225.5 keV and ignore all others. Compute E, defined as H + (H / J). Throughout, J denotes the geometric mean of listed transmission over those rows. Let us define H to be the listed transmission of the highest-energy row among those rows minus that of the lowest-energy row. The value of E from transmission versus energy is -0.1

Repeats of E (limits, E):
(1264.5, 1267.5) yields 0.1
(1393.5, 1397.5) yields 0.2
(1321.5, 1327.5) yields 0.1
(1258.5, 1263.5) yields 0.5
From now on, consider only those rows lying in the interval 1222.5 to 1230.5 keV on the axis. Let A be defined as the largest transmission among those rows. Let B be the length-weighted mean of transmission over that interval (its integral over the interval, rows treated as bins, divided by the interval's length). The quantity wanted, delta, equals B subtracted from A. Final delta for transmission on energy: 0.12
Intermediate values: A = 4.214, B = 4.1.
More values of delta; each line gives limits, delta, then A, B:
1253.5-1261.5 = 0.30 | 4.811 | 4.5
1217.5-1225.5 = 0.31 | 4.337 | 4.0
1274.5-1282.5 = 0.18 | 4.9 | 4.7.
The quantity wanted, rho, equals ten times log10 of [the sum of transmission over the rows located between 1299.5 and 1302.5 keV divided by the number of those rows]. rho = 5.36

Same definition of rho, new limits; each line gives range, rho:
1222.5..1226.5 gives 6.02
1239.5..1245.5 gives 6.89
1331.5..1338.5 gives 6.84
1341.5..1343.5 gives 6.78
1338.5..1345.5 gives 6.89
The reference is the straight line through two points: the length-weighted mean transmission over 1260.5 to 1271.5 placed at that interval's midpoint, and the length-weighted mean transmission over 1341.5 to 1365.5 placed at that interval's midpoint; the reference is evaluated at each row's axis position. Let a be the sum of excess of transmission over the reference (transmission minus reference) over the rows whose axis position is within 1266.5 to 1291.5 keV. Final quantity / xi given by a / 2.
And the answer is 1.5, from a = 3.1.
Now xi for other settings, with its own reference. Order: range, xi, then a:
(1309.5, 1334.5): 0.9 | 1.8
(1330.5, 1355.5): -0.9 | -1.8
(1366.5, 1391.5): -16.3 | -32.6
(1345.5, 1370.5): 0.0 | 0.0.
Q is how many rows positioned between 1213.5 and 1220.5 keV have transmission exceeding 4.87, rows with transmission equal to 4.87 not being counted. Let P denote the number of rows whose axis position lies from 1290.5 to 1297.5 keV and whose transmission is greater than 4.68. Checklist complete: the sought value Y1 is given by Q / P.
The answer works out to 0.0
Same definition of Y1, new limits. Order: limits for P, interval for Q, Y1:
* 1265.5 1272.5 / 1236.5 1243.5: 1.5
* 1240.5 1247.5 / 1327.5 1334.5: 0.6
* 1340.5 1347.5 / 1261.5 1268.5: 0.1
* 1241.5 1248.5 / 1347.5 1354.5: 1.5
